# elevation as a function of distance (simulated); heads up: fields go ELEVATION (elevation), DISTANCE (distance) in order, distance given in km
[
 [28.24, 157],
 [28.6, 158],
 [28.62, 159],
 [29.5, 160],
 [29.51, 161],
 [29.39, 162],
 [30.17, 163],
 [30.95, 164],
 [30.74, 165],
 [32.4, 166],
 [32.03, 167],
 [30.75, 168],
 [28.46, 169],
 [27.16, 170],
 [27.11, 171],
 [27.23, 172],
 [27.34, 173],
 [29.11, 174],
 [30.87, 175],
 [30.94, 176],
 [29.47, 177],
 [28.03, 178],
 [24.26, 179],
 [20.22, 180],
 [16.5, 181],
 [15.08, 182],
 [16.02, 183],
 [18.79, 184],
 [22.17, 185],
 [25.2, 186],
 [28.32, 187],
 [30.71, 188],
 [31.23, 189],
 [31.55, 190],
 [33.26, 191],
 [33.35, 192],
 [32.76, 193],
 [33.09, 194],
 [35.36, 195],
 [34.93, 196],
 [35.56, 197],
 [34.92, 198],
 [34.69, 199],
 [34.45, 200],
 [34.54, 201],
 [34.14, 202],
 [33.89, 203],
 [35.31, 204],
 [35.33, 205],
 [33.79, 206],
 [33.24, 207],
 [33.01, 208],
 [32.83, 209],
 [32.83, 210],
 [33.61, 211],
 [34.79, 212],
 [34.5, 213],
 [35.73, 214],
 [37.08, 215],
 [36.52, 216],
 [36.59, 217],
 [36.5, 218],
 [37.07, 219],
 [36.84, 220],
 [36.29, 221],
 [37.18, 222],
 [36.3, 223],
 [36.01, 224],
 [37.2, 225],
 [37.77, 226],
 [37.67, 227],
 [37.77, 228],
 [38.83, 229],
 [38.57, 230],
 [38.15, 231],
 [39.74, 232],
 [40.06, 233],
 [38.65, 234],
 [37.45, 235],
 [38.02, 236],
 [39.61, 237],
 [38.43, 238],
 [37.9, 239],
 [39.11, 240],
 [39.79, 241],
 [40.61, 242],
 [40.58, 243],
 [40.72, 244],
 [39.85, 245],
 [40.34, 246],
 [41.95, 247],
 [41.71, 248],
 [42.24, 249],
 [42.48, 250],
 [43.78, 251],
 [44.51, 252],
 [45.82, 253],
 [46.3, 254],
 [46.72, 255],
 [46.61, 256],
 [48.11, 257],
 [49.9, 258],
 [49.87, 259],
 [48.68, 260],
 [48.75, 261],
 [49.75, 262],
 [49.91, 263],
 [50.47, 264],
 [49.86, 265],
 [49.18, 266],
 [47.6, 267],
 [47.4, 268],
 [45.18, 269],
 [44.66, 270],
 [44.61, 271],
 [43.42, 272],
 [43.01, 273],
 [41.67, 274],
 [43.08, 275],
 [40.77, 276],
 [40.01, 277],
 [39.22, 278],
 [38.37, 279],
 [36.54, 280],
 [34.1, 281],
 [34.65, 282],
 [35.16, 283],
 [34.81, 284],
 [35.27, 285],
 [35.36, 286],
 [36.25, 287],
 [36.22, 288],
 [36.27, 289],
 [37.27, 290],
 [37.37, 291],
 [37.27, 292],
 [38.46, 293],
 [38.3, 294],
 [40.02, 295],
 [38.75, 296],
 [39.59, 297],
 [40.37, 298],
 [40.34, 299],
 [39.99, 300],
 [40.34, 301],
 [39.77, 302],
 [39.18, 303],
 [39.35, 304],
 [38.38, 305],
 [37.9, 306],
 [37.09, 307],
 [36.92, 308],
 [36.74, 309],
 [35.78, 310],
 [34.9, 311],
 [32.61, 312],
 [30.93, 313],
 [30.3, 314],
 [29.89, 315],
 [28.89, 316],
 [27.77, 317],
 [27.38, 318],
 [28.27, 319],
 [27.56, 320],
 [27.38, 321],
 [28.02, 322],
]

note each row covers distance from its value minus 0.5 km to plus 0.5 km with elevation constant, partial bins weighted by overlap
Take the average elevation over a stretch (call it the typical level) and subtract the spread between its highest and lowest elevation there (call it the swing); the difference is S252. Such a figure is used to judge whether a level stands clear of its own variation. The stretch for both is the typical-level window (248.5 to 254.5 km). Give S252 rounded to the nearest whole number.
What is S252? 40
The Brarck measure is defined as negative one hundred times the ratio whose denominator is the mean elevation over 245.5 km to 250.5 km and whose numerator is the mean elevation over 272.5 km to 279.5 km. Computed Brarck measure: -98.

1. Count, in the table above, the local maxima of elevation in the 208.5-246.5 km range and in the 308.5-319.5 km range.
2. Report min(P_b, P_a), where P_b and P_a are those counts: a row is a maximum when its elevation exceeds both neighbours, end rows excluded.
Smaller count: 0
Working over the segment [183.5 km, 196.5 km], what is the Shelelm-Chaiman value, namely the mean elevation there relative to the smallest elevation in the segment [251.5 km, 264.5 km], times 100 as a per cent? 68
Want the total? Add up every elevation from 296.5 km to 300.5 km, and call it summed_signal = 160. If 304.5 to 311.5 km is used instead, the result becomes 258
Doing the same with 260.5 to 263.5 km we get 148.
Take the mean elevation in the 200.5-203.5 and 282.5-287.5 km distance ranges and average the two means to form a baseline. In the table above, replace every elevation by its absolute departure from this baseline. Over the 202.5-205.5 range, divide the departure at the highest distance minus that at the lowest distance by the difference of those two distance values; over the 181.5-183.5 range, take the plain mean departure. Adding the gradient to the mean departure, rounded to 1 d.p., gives 19.1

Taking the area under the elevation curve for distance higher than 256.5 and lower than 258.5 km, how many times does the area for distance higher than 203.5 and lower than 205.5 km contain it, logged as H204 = 0.72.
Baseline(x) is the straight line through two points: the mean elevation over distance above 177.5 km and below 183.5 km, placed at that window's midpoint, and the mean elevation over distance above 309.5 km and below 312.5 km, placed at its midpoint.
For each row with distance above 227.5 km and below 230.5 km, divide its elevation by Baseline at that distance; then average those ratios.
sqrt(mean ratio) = 1.23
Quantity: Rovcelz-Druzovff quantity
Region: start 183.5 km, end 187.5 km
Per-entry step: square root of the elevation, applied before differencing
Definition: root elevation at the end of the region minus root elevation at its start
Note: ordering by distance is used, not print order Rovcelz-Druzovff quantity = 0.99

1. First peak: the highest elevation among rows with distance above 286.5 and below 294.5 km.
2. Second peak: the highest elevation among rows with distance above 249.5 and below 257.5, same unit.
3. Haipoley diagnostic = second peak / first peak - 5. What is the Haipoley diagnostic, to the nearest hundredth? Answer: -3.75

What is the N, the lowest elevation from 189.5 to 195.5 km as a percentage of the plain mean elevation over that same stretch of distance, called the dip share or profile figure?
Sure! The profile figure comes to 94.9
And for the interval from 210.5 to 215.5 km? 95.6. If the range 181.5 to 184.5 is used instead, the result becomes 90.7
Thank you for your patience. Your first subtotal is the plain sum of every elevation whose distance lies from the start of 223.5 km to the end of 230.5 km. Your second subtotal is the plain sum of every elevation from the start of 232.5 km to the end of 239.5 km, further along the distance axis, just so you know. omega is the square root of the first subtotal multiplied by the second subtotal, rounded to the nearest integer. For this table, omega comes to 267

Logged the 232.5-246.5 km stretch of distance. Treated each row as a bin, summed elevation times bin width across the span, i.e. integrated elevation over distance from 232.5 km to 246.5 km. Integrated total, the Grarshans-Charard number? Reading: 551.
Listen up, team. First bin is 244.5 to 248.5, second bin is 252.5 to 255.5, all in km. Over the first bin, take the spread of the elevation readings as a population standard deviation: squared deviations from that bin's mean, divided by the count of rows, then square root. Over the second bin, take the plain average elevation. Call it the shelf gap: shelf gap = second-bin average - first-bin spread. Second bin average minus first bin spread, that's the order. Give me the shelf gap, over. 45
